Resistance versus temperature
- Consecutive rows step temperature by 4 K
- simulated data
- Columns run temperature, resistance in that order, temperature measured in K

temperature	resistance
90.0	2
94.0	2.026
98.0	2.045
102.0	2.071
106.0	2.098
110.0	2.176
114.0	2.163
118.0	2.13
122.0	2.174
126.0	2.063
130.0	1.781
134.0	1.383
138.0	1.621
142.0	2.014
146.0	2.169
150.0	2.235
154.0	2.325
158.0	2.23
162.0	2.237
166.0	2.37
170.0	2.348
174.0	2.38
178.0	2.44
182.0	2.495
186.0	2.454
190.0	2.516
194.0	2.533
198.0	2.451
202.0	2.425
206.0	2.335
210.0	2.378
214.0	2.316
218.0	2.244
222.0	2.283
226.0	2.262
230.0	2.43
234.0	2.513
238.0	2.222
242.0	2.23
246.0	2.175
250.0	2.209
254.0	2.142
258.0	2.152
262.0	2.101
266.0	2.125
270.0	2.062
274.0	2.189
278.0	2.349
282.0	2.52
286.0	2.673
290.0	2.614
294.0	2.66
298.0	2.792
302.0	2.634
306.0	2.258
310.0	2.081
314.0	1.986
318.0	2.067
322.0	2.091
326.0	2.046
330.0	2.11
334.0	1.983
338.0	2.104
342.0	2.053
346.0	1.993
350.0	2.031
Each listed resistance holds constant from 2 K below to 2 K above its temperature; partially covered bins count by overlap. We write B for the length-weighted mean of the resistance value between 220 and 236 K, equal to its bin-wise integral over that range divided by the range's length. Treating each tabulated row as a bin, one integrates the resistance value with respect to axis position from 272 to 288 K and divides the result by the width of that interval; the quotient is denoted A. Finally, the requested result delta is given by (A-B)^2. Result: 0.00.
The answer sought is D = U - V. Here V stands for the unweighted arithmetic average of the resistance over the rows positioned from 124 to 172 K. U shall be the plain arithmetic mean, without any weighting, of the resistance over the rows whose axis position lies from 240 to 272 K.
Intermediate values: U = 2.15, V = 2.06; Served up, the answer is 0.1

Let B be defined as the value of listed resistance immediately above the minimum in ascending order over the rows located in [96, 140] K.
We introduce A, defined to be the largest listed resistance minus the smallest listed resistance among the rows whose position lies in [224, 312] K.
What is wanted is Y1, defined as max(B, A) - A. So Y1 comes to 0.9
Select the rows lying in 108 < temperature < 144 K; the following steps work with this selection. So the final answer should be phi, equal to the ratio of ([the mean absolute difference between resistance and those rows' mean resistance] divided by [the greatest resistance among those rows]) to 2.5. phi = 0.043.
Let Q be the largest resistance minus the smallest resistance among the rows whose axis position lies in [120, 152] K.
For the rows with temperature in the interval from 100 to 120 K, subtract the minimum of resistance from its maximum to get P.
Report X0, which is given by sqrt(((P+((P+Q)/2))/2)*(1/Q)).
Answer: 0.59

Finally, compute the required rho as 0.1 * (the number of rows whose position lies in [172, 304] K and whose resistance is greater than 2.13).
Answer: 3.00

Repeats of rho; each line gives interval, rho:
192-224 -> 0.80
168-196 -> 0.70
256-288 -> 0.50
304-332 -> 0.10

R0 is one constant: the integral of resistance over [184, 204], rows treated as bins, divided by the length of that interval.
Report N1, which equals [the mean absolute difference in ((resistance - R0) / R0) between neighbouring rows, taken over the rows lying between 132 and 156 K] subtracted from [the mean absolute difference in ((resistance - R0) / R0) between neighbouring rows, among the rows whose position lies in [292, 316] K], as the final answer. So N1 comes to 0.00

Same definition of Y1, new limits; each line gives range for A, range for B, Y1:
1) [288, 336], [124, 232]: 0.8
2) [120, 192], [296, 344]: 0.9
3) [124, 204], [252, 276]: 1.0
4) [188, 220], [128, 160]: 1.3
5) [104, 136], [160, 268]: 1.3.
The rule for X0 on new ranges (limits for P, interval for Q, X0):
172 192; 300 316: 0.64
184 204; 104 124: 1.14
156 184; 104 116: 1.67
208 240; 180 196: 1.74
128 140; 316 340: 1.61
